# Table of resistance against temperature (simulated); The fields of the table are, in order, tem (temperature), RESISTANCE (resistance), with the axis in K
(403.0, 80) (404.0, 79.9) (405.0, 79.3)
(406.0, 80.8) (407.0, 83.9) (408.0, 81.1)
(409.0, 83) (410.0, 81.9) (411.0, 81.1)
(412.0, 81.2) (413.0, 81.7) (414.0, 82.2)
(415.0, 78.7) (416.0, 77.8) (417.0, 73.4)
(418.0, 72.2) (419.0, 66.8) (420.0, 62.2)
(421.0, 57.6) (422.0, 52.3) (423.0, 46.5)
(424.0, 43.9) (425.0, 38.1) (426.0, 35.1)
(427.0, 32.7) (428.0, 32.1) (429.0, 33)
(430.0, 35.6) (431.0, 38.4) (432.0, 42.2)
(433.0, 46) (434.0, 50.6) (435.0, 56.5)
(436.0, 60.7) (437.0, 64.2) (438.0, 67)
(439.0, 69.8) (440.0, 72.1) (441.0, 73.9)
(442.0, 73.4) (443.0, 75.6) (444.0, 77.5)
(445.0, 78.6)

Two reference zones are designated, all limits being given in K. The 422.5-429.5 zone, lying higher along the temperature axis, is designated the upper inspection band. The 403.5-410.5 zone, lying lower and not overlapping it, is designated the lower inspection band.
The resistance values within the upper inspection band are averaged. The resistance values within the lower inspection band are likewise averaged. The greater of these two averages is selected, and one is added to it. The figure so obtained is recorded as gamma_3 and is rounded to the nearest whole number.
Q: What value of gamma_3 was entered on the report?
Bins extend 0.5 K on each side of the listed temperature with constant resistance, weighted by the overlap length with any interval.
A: 82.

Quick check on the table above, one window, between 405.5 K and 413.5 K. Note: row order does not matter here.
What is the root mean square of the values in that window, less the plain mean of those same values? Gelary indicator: 0.0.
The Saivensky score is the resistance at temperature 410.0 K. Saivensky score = 81.9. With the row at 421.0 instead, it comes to 57.6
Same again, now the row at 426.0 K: 35.1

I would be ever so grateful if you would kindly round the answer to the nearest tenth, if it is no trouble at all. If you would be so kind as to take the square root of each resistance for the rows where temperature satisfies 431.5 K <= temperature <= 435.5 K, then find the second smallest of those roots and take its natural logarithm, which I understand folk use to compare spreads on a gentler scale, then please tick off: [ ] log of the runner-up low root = 1.9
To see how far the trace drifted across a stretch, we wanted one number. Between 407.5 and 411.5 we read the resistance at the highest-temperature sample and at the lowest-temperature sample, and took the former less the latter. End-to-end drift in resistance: 0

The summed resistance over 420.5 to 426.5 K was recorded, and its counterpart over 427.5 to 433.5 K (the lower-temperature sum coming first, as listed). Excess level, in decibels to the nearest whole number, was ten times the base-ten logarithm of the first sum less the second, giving 17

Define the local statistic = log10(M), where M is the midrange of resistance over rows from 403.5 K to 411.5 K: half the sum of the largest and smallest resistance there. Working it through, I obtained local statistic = 1.91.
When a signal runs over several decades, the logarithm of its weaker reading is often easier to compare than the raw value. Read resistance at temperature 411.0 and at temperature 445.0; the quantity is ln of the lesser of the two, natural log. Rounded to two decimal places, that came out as 4.36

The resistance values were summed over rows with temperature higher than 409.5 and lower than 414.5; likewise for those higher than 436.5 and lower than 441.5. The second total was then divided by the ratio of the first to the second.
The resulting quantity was 295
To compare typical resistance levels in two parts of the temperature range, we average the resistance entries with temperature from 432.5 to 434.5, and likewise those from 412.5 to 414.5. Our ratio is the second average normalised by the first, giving 1.7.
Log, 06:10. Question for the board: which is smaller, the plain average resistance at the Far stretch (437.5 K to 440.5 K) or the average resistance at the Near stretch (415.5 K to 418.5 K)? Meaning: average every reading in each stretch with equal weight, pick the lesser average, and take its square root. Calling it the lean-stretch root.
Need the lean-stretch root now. 8.3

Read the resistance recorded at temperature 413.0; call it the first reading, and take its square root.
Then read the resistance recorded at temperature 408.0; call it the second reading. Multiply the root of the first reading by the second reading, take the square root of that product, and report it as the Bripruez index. 27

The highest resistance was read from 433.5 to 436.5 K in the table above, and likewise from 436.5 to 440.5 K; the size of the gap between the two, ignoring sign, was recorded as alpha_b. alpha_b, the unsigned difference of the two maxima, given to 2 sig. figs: 11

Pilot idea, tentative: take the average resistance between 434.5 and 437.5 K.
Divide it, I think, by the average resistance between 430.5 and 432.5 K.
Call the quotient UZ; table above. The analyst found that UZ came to 1.5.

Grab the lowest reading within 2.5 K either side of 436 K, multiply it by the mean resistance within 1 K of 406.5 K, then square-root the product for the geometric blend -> 65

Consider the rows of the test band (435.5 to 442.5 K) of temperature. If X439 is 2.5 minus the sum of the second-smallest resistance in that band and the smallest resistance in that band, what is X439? -122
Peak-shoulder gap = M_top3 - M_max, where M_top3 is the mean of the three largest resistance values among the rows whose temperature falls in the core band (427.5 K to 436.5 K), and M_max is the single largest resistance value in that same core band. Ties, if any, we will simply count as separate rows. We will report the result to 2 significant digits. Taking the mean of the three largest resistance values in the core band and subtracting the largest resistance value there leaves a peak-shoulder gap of -4.8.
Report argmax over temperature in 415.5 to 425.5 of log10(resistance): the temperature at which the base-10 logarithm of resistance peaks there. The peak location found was 416.0 K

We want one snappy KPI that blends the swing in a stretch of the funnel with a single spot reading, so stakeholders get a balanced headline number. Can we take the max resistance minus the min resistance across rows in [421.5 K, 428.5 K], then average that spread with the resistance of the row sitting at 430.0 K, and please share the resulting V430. 28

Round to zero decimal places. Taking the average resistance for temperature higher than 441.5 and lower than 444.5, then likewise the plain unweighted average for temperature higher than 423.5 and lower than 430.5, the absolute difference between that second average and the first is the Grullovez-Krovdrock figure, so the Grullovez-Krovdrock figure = 40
